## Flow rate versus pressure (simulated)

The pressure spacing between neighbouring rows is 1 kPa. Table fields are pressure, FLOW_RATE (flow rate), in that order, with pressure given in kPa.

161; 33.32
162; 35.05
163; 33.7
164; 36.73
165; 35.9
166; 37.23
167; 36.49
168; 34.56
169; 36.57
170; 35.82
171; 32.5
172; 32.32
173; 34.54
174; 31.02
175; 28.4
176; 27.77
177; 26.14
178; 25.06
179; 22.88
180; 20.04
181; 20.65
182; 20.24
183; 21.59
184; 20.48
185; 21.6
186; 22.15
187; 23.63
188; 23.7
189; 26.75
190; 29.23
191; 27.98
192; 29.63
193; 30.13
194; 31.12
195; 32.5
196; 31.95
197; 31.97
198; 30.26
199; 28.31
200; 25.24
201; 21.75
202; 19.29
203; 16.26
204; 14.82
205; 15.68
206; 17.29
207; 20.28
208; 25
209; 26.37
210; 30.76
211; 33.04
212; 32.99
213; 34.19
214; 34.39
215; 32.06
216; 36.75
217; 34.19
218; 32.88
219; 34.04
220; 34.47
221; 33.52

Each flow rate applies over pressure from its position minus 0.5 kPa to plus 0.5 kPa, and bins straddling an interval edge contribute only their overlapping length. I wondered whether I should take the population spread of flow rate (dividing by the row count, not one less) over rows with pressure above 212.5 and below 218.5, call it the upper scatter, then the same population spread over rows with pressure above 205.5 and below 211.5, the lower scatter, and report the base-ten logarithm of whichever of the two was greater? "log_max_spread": 0.7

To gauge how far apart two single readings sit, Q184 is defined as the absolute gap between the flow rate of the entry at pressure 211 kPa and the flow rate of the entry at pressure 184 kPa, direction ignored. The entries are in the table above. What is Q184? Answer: 13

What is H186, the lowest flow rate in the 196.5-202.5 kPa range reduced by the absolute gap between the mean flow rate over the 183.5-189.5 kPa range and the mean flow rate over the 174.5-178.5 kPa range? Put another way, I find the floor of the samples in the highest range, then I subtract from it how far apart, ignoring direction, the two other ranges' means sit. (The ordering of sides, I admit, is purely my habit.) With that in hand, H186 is 15.5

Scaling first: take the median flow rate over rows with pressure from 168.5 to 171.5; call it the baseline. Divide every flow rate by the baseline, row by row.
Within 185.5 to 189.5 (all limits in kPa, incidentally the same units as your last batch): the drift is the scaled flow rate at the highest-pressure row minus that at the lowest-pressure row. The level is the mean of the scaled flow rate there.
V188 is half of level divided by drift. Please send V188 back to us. 3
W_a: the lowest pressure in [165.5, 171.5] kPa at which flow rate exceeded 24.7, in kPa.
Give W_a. 166 kPa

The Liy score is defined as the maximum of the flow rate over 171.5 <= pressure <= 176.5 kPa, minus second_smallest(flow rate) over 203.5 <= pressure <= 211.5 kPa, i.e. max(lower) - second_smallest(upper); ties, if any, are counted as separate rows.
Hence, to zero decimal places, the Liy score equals 19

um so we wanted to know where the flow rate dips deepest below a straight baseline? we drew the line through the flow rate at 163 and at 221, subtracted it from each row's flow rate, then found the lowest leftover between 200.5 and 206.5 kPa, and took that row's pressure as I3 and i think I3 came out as 204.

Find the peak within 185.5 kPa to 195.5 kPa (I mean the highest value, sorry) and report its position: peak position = 195 kPa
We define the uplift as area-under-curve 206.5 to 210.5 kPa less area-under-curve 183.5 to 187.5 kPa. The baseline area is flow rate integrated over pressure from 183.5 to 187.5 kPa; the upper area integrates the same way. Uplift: 15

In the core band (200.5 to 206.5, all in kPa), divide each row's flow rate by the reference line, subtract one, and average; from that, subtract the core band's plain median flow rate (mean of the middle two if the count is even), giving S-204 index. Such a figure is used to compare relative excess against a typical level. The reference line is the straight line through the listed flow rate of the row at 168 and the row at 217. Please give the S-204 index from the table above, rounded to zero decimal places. -17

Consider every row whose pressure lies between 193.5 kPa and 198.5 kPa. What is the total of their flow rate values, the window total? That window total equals 158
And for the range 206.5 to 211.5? 135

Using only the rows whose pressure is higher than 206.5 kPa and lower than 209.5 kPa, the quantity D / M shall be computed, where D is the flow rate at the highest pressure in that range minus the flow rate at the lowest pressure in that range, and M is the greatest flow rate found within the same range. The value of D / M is 0.23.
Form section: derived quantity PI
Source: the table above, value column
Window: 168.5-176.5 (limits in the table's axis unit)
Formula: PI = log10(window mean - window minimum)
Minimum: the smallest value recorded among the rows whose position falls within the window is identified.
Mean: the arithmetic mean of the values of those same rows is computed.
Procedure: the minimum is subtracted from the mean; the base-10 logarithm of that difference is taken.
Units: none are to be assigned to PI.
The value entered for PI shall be 0.7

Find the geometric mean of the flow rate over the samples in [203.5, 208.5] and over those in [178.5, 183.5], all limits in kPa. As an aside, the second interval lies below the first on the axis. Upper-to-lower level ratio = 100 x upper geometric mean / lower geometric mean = 87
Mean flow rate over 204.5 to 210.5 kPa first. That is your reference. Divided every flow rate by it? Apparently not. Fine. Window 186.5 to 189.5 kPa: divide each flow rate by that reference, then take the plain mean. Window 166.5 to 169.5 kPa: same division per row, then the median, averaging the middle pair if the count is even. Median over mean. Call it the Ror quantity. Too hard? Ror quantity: 1.48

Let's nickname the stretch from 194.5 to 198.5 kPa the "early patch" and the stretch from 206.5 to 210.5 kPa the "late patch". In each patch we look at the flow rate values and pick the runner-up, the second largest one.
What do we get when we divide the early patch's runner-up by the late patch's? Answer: 1.2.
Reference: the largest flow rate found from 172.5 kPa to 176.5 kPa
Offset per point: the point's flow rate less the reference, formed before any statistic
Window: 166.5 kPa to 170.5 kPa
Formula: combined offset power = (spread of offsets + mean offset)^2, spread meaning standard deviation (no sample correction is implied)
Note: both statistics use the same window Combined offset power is 5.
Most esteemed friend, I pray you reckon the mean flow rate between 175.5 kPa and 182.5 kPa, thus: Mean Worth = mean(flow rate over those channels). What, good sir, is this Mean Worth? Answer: 23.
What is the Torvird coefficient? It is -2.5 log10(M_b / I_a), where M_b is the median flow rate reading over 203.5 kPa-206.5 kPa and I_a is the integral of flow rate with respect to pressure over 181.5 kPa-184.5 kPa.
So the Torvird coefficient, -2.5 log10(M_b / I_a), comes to 1.50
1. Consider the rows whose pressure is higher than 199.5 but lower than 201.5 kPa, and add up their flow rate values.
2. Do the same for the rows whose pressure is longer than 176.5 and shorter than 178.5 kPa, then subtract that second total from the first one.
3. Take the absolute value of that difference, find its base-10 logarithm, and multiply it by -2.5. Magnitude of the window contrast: -1.6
